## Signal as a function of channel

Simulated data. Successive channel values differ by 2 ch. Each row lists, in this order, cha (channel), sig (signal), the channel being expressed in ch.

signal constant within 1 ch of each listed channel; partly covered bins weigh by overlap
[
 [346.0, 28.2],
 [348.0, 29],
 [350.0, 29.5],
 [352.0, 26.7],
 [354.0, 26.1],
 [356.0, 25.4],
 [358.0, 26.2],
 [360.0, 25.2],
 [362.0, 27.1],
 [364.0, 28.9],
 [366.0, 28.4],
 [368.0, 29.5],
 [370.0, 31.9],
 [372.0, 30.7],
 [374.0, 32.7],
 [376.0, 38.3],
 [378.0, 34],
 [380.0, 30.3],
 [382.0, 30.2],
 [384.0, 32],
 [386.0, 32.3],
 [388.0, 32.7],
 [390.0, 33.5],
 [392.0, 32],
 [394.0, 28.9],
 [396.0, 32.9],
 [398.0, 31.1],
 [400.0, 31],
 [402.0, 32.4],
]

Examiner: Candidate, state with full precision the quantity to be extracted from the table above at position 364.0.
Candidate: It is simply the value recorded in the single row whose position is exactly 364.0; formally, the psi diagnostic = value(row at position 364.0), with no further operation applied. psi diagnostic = 28.9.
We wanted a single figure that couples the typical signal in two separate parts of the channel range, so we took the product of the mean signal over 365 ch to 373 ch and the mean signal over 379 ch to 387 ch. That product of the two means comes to 940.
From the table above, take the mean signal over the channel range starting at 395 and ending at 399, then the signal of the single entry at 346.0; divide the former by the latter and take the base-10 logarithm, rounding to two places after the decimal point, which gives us 0.05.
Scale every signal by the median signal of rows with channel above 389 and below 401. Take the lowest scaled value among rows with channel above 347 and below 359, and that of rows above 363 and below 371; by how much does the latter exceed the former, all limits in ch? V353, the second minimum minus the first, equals 0.10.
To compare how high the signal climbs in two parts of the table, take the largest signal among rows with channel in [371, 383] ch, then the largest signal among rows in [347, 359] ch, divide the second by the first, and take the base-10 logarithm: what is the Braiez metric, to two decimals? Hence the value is -0.11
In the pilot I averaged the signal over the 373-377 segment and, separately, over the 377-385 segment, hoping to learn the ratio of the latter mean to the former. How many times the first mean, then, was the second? 0.89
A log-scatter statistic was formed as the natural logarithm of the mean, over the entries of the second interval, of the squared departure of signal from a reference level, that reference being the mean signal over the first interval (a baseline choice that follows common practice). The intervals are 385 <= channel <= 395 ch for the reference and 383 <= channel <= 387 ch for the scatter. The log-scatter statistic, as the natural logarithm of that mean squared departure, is -2.3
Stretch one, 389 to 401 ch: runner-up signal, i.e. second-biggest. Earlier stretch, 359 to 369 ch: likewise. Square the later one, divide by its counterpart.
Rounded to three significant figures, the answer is 37.5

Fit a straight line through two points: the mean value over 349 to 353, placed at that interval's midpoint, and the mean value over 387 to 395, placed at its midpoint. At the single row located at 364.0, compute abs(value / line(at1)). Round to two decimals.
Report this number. 0.99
